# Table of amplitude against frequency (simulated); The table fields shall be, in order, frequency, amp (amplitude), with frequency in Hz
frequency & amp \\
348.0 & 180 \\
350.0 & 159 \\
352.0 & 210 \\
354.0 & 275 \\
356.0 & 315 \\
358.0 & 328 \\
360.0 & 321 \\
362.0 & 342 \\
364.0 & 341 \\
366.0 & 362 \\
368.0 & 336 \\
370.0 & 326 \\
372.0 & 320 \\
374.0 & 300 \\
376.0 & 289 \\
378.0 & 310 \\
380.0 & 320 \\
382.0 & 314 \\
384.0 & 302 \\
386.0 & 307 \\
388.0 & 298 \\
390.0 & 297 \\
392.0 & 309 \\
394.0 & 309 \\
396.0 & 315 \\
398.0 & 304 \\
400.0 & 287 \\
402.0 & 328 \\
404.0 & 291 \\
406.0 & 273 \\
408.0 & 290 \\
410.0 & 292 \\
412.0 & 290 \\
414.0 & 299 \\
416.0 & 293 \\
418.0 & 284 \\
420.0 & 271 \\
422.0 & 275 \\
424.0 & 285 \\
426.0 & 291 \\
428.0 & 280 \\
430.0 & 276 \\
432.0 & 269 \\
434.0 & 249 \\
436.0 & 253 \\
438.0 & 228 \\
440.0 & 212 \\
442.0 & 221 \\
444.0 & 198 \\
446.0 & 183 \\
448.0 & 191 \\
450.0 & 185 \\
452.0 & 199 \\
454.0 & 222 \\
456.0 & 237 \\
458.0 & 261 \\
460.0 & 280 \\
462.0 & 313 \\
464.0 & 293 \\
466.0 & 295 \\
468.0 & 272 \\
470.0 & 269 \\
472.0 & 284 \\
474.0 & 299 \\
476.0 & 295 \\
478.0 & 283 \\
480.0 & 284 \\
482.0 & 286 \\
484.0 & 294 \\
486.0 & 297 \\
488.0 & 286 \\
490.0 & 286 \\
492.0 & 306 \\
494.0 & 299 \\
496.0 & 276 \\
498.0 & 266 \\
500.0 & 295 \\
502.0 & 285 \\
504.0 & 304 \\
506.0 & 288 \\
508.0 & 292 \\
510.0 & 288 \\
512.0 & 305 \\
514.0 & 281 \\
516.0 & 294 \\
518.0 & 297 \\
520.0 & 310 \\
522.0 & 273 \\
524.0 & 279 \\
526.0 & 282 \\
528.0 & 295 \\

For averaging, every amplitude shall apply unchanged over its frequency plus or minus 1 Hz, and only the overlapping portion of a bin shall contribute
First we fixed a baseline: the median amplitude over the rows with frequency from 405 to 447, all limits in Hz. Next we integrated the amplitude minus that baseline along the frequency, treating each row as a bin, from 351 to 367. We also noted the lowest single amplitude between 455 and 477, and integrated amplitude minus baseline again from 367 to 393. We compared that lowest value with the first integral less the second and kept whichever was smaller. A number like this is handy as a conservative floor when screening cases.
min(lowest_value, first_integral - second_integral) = -318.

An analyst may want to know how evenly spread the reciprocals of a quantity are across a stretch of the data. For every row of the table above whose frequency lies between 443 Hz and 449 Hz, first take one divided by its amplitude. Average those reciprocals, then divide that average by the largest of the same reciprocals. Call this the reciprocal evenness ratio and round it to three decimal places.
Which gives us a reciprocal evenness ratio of 0.961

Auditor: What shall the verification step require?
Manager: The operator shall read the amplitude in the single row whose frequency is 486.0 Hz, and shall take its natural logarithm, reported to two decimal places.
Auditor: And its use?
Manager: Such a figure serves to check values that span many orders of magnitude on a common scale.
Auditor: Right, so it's 5.69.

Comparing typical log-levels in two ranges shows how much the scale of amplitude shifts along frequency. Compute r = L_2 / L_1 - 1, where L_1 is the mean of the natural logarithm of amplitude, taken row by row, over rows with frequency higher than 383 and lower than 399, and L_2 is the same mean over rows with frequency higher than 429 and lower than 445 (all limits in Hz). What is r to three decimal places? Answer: -0.044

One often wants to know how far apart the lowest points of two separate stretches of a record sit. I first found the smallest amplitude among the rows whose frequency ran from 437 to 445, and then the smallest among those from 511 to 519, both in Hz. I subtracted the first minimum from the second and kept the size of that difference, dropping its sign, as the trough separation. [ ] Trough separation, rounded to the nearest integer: 83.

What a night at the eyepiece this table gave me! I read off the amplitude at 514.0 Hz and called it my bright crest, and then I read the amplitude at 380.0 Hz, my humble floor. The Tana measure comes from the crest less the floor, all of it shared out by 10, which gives -4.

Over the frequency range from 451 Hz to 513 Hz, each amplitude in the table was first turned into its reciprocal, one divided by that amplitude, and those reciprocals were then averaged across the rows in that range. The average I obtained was 0.0036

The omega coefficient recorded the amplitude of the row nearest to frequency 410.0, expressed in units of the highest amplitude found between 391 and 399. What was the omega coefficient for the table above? 0.927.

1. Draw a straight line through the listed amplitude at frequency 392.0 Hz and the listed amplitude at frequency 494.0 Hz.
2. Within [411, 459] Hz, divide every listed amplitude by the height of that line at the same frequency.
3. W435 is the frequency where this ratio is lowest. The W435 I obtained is 446.0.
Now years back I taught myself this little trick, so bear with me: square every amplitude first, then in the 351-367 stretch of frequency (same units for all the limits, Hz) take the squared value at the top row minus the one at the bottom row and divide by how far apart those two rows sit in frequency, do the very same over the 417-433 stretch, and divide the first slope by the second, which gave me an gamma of -10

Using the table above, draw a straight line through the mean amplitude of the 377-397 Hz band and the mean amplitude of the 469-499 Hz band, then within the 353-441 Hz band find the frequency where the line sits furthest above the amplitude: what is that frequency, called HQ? 440.0 Hz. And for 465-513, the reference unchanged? 470.0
